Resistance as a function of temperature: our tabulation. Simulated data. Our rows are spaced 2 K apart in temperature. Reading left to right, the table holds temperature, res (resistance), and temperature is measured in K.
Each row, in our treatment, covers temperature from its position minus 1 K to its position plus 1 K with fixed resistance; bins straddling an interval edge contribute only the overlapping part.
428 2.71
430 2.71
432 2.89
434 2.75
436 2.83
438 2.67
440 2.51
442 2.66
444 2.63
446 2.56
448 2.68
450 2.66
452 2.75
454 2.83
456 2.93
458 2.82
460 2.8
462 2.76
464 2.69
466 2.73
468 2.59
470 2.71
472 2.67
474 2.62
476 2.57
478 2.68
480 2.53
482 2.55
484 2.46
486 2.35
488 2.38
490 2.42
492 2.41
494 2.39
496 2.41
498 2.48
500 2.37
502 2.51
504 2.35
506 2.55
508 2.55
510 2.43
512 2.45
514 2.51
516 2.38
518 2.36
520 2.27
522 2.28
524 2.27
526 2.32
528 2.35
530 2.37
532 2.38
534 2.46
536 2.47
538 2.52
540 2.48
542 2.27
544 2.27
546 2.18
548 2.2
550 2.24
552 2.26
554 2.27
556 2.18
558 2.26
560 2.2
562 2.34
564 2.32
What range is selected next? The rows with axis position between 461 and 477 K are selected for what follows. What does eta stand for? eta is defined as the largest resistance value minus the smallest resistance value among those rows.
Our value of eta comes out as 0.19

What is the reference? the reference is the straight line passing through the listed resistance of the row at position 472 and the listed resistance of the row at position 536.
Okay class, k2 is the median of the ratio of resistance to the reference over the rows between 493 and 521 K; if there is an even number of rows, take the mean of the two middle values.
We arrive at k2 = 0.95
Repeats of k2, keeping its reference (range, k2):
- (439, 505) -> 0.97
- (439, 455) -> 0.97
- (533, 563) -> 0.93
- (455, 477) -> 1.01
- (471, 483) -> 0.98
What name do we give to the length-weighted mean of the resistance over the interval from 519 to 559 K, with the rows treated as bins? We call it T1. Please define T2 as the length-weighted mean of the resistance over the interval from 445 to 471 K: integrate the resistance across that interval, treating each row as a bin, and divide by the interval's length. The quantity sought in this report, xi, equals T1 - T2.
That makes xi -0.42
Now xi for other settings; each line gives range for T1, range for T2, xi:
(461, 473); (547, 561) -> 0.46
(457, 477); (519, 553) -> 0.37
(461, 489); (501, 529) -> 0.19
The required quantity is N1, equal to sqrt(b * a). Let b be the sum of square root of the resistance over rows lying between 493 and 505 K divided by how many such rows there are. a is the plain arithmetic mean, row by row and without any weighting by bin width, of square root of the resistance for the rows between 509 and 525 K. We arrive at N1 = 1.55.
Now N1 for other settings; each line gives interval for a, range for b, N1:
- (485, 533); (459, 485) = 1.59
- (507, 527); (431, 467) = 1.60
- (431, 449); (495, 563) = 1.59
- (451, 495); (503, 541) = 1.58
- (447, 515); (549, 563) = 1.55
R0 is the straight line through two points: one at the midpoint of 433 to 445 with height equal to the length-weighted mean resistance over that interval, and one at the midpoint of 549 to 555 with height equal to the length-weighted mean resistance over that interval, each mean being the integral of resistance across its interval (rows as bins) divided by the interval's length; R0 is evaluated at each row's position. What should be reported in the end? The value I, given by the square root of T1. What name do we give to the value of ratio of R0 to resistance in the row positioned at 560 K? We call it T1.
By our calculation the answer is 1.01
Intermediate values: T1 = 1.01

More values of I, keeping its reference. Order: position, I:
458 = 0.96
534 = 0.97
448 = 0.99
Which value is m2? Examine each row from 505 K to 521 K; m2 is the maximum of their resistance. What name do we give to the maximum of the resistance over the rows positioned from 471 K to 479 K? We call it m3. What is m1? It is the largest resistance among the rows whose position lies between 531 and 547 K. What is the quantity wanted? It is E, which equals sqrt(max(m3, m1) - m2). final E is 0.36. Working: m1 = 2.52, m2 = 2.55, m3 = 2.68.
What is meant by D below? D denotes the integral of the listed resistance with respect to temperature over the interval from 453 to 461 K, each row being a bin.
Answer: 23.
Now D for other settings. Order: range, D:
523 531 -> 19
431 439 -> 22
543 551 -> 18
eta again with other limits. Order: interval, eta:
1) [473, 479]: 0.11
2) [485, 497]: 0.07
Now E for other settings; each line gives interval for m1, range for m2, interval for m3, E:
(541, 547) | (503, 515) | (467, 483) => 0.40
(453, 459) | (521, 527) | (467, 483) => 0.78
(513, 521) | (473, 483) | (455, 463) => 0.50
